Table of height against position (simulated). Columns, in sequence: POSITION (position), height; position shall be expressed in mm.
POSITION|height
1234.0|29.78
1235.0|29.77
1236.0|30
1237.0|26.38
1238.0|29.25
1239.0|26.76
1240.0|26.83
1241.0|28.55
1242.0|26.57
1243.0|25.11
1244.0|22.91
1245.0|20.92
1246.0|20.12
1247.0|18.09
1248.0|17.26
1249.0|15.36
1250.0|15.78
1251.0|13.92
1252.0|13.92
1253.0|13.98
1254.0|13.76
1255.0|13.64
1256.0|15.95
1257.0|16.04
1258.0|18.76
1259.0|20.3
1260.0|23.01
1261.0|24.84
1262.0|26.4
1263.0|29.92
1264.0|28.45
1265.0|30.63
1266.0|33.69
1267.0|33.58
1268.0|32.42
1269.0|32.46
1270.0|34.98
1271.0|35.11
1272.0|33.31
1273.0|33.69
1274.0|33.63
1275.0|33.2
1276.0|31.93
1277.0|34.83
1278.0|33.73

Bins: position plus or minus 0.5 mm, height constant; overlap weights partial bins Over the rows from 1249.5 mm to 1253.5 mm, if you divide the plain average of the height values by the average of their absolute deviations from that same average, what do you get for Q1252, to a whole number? 21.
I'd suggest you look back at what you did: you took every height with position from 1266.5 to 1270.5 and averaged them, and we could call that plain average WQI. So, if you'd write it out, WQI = 33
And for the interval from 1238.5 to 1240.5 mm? 27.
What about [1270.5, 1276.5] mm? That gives 33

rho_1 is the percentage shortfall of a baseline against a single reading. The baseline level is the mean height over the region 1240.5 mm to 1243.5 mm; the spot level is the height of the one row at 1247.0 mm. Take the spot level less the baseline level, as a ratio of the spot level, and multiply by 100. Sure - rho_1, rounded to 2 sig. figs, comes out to -48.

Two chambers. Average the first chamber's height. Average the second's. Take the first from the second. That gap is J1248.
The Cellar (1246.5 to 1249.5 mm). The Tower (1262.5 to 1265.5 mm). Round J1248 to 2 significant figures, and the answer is 13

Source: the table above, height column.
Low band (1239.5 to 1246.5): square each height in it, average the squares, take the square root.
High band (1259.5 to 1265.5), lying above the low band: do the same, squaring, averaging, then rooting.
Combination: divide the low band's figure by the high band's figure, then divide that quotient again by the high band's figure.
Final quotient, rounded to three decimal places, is 0.033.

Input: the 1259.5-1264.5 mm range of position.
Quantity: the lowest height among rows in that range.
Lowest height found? 23.01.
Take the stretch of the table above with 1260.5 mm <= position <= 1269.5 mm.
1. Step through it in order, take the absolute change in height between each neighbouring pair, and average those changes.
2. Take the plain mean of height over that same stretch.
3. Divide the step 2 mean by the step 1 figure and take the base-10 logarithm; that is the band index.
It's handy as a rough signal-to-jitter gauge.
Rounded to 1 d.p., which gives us 1.3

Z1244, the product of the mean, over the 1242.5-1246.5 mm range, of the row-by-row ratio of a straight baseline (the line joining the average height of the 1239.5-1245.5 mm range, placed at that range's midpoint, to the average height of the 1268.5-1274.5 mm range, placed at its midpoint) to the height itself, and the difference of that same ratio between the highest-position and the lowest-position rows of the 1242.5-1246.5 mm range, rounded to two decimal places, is 0.34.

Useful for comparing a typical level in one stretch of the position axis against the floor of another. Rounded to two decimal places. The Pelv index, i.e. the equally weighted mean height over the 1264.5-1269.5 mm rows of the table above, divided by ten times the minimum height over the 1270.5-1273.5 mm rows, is 0.10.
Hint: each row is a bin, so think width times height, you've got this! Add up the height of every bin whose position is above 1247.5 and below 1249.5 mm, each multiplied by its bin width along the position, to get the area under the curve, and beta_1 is 33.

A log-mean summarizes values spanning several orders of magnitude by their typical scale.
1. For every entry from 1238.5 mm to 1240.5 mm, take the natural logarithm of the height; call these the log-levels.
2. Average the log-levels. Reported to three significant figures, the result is 3.29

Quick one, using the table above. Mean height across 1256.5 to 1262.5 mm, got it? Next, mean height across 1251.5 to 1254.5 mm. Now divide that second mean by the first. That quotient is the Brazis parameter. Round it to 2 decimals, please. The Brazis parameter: 0.64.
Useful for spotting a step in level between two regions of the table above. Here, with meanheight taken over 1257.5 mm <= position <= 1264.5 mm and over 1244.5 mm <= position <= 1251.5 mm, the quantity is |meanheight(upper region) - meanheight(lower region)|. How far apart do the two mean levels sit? 7.2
